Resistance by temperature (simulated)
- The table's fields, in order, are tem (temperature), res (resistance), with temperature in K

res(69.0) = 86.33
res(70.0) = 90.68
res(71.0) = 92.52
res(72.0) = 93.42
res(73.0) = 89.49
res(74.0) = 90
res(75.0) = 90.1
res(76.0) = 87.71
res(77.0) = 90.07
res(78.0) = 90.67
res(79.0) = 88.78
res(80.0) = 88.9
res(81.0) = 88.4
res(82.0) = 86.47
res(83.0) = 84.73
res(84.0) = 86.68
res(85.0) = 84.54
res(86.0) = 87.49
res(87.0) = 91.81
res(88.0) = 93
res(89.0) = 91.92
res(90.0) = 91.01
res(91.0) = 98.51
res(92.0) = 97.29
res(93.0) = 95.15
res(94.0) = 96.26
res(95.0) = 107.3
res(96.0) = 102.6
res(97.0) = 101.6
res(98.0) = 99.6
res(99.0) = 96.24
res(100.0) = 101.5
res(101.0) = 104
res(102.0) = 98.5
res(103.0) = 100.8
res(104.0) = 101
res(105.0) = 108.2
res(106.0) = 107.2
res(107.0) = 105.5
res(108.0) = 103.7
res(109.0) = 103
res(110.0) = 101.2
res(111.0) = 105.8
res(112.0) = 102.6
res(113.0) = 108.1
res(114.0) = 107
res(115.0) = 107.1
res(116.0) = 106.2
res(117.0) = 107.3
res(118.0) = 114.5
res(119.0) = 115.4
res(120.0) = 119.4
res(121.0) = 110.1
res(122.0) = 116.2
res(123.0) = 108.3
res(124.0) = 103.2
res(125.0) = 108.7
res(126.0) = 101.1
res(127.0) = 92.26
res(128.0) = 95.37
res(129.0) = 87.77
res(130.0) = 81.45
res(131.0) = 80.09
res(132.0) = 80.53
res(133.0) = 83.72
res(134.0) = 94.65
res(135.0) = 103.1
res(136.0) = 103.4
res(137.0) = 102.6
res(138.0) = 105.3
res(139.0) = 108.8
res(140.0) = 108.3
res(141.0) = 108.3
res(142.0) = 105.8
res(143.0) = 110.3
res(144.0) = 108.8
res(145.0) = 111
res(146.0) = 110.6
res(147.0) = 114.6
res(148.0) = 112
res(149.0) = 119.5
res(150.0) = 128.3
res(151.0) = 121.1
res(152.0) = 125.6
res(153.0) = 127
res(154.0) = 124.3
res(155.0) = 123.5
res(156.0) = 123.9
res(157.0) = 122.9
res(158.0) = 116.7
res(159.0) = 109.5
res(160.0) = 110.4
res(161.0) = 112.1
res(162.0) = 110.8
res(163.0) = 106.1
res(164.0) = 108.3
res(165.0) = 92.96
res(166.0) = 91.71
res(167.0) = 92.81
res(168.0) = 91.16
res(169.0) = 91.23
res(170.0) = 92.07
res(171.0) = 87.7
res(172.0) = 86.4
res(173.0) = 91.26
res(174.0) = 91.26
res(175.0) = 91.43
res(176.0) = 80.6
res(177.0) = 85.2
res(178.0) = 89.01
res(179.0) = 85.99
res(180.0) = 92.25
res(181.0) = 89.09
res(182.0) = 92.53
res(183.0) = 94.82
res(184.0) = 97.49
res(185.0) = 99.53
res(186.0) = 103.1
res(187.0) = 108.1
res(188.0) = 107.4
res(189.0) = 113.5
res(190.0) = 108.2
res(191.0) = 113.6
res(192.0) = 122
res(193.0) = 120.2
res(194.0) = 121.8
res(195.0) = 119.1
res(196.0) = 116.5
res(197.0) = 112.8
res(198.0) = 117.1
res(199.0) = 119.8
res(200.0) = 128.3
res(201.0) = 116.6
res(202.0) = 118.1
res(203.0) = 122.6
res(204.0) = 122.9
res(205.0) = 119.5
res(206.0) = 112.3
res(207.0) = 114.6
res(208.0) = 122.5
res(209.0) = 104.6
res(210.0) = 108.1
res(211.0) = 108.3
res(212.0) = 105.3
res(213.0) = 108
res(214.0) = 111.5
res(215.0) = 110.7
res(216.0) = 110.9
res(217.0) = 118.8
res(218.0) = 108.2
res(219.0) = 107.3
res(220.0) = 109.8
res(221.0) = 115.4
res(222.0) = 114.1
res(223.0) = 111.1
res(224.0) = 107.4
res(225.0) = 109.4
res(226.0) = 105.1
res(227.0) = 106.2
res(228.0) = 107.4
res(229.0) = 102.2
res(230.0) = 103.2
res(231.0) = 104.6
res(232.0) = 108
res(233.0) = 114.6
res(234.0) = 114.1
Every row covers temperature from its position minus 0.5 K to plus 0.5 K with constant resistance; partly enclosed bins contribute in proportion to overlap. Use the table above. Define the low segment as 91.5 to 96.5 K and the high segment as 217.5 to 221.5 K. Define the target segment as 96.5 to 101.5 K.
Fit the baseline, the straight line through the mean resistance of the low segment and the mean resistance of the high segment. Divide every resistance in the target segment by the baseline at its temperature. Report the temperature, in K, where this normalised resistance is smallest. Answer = 99.0 K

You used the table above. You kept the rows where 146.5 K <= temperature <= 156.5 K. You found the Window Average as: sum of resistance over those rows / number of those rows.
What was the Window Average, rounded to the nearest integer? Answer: 122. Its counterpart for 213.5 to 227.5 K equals 110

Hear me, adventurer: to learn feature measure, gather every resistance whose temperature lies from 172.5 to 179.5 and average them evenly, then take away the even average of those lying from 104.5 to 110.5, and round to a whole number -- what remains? -17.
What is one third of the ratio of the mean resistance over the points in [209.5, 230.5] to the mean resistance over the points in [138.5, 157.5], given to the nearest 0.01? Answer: 0.31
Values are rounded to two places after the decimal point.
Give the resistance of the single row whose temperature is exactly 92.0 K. 97.29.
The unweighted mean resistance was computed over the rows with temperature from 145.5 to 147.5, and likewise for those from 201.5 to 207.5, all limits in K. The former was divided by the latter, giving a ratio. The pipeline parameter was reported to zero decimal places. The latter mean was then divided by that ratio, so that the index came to 124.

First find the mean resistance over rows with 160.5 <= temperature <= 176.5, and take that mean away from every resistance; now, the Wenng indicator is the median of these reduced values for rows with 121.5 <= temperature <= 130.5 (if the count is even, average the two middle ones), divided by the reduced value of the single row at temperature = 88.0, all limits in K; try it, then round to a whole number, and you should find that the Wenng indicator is -3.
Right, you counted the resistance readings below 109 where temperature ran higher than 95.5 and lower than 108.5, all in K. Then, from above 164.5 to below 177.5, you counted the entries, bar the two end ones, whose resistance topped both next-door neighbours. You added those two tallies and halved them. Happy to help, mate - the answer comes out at 8.00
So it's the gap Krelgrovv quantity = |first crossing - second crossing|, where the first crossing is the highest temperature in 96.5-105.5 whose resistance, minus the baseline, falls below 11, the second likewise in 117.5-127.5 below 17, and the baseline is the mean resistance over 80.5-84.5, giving 28 K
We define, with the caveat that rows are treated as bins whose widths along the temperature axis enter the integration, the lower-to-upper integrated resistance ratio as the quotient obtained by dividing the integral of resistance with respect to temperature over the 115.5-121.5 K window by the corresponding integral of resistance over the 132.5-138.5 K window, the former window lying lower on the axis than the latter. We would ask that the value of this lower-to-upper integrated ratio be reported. 1.1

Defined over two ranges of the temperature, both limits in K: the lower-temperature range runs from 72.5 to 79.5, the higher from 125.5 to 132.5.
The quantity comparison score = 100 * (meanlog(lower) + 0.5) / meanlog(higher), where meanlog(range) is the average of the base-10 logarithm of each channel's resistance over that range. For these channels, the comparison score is 126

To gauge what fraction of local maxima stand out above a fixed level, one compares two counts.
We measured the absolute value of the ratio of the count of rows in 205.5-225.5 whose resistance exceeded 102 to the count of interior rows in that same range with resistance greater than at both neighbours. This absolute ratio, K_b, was 4.0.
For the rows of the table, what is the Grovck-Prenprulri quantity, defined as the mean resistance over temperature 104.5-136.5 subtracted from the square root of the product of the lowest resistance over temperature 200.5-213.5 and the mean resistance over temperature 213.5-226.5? 5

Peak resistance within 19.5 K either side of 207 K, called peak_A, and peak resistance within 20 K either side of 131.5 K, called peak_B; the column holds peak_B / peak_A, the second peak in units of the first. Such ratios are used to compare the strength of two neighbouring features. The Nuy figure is 1.00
